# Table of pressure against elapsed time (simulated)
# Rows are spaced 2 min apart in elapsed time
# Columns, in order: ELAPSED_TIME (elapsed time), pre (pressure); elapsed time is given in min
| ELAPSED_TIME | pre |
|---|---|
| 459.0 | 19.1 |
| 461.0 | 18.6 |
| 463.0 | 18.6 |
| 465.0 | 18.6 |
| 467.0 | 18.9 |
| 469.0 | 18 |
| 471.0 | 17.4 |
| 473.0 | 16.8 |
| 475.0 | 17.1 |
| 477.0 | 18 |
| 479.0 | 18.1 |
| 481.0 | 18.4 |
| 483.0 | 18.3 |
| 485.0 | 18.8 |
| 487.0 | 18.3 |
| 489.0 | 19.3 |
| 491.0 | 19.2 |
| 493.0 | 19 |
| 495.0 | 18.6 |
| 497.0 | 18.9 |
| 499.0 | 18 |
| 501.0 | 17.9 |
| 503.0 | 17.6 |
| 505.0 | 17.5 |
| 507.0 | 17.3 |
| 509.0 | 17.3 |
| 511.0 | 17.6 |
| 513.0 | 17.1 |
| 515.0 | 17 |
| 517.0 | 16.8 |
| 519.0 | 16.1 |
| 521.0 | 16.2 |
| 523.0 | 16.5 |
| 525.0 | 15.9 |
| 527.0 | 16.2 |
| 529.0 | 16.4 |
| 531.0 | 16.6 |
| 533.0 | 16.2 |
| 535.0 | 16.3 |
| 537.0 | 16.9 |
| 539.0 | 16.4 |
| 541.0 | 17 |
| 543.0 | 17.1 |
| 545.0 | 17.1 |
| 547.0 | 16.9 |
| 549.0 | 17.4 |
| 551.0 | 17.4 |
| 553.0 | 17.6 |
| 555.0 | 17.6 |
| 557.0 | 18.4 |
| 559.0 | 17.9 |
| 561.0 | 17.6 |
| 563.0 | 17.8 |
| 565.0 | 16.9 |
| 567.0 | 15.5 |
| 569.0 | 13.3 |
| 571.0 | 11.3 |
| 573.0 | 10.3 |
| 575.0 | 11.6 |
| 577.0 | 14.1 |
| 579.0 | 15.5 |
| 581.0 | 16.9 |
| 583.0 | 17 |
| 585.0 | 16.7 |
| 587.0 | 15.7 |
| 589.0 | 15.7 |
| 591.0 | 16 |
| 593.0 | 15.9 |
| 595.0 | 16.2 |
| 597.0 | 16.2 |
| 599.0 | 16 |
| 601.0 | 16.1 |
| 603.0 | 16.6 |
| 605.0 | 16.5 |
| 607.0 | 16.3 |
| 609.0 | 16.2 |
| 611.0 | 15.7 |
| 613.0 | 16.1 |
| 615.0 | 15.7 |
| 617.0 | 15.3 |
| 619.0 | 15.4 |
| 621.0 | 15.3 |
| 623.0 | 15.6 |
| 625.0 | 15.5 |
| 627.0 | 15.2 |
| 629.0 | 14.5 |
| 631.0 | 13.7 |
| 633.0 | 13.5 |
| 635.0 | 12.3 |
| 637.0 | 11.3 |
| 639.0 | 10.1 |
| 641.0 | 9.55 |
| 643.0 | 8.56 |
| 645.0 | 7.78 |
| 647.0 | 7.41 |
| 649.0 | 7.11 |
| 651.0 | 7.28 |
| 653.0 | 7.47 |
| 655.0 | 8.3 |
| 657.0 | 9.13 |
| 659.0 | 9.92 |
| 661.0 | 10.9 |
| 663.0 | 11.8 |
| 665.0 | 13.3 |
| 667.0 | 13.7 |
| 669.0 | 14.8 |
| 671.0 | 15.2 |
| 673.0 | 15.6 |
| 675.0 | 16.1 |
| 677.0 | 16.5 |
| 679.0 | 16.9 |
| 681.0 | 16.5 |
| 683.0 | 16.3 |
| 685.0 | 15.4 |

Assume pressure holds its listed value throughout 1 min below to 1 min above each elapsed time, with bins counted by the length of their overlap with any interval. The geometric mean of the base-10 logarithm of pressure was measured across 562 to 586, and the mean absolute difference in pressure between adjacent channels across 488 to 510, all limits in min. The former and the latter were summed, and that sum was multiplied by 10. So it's 14.2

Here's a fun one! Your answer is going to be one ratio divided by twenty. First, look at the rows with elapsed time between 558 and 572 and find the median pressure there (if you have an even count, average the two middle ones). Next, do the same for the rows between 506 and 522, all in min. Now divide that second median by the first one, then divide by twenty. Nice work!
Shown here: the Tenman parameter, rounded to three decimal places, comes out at 0.050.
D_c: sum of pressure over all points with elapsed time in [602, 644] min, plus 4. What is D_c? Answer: 303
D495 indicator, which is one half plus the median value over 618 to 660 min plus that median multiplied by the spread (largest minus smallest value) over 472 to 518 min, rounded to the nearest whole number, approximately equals 36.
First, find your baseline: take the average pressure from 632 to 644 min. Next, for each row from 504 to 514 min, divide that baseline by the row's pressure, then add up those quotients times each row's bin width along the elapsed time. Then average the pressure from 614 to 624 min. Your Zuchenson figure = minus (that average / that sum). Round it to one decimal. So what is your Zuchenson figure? -2.5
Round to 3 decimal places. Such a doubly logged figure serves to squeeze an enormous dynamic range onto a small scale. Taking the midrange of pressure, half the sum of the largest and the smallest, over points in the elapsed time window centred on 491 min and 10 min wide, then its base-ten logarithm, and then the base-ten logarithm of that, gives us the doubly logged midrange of 0.105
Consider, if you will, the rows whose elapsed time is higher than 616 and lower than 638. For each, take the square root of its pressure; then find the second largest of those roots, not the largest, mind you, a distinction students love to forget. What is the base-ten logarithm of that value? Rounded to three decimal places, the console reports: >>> 0.595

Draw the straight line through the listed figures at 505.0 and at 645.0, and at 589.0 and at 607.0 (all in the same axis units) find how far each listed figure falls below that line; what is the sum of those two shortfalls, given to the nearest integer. -10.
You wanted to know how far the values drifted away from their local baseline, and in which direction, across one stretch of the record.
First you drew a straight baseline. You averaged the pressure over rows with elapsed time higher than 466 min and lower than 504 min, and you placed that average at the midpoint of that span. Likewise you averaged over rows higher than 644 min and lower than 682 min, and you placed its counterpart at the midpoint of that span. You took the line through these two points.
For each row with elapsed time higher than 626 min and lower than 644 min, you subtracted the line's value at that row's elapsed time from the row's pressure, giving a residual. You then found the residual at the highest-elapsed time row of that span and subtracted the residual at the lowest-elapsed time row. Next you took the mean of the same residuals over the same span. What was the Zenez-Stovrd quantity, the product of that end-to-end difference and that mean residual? 4.9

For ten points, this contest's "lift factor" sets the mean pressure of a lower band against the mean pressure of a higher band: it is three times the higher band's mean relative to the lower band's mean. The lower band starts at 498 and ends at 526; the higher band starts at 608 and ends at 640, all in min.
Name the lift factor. 2.5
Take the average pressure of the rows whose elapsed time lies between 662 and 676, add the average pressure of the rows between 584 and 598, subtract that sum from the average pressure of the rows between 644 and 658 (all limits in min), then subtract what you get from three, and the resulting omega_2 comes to 26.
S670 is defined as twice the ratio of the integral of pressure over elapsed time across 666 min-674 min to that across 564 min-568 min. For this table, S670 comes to 3.7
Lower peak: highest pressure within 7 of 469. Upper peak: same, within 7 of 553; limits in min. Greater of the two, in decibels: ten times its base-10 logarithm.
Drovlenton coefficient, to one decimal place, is 12.8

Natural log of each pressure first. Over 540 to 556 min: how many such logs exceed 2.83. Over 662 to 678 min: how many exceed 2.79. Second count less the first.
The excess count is -6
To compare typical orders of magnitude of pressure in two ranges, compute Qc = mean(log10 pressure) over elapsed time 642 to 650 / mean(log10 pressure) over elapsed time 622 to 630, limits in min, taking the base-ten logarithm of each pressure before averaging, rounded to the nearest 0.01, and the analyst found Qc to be 0.75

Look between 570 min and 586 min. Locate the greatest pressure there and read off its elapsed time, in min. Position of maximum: 583.0 min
